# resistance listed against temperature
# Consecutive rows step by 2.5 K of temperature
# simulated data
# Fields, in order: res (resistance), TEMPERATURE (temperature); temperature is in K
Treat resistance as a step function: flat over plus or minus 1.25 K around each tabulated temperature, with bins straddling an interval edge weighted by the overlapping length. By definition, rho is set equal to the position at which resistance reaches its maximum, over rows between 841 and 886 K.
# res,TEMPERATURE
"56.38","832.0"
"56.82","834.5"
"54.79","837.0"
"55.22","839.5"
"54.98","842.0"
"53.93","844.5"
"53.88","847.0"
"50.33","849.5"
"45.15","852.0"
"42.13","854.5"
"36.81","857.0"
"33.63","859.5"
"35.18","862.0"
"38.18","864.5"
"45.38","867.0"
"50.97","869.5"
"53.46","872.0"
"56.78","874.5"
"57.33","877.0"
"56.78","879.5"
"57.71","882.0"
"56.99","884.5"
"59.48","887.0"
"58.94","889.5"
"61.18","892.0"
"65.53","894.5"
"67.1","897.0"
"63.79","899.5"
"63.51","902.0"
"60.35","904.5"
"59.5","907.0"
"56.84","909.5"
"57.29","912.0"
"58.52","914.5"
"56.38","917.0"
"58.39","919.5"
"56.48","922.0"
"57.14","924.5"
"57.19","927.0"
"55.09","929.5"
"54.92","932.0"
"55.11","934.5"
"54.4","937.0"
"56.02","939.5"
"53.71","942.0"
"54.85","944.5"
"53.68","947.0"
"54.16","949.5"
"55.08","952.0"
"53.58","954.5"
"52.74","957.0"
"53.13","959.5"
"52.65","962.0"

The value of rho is 882.0 K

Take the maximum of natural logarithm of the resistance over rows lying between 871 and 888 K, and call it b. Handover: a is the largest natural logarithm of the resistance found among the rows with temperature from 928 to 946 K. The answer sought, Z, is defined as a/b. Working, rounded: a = 4.03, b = 4.09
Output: 0.99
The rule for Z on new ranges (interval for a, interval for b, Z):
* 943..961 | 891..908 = 0.95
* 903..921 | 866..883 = 1.01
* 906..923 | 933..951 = 1.01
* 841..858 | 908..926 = 0.98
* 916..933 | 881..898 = 0.97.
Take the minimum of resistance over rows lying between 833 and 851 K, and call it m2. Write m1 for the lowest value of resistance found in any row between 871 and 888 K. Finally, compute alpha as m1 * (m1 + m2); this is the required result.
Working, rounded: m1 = 53.46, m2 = 50.33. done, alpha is 5549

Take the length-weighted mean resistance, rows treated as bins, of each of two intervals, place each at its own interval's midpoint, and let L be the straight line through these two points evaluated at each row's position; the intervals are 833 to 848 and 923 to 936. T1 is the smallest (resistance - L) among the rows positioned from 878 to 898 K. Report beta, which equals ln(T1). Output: 0.3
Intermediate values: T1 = 1.4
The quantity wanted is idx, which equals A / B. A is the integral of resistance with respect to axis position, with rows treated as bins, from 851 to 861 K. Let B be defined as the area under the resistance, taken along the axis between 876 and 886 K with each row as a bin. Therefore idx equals 0.68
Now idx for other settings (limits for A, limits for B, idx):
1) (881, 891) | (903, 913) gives 1.00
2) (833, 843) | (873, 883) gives 0.97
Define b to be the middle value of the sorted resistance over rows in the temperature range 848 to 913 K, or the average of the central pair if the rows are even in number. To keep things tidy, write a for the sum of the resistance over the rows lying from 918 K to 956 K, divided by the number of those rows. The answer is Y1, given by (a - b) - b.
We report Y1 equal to -59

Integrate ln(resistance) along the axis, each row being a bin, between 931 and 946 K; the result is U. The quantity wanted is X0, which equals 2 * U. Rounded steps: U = 60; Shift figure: 120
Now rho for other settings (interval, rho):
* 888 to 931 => 897.0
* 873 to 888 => 887.0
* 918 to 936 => 919.5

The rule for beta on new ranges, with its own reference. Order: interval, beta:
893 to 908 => 1.3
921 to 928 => -0.4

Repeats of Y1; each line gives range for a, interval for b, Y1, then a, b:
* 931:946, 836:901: -55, 54.8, 55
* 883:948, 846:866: -22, 58.2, 40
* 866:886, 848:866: -22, 54.4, 38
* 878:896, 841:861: -36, 59.5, 48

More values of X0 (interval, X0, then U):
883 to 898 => 123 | 62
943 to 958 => 120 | 60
